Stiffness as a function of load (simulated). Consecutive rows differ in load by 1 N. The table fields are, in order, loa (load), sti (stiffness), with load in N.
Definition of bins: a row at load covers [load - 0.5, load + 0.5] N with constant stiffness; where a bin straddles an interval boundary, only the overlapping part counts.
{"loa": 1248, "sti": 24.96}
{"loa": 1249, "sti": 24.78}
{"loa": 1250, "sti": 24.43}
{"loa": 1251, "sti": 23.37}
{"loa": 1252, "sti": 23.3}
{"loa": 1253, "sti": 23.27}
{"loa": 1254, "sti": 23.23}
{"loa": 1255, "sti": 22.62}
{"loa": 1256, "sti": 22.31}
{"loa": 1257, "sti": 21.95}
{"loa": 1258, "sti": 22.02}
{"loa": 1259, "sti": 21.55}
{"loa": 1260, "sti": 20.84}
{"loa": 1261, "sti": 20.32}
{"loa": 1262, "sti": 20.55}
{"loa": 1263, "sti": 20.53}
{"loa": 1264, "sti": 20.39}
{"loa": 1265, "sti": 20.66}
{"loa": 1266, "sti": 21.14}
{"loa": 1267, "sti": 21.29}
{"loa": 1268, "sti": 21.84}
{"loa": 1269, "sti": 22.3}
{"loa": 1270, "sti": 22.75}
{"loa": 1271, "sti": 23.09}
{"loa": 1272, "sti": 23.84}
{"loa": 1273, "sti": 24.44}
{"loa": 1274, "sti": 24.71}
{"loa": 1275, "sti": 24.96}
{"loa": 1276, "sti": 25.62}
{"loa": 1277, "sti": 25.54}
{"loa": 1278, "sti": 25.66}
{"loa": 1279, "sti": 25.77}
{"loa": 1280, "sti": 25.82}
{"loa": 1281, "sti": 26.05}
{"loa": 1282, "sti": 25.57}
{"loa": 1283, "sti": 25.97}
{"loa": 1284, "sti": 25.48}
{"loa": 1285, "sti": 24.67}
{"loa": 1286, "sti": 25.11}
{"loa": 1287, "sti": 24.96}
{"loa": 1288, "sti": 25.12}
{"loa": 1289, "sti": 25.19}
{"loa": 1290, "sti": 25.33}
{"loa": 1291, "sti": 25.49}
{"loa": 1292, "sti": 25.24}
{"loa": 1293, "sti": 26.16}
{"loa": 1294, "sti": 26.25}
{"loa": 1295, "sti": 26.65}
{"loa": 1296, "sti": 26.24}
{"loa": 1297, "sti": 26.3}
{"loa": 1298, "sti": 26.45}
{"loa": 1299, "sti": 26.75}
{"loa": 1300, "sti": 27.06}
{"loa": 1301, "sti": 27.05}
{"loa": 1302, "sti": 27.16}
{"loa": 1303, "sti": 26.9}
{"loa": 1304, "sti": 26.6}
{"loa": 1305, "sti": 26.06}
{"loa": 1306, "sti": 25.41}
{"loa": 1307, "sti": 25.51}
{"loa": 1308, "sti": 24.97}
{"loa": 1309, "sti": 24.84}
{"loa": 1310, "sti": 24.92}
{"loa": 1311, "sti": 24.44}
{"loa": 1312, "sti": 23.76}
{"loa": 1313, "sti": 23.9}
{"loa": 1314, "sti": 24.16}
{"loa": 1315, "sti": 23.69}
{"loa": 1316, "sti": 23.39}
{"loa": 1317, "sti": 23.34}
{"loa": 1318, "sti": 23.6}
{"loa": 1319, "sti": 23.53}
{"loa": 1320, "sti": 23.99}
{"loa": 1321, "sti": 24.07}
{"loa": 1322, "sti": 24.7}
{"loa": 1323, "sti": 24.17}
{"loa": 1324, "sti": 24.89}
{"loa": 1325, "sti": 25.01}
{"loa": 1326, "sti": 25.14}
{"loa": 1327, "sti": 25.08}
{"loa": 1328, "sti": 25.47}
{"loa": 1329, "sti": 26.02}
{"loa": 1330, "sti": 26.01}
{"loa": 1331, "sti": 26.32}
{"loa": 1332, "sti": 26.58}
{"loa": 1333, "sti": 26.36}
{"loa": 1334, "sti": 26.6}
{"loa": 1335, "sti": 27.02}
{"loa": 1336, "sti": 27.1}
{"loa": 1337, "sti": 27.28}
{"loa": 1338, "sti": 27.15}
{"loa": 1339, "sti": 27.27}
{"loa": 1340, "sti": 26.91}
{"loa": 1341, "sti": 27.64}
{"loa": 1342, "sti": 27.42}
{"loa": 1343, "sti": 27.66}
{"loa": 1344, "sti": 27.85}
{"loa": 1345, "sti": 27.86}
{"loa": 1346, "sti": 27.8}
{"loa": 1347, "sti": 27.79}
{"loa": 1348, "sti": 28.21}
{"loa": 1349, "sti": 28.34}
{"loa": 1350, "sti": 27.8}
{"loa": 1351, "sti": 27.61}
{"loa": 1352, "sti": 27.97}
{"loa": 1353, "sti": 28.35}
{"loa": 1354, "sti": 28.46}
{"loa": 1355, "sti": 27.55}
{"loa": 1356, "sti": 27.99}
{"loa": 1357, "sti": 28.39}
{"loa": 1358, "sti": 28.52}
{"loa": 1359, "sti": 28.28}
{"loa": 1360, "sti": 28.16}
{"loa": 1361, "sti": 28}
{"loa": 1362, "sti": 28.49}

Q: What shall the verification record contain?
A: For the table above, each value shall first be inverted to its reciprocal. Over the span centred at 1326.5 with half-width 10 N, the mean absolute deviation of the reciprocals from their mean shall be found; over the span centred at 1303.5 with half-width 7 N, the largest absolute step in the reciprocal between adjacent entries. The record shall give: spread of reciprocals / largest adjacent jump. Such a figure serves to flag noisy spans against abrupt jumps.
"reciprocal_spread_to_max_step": 1.6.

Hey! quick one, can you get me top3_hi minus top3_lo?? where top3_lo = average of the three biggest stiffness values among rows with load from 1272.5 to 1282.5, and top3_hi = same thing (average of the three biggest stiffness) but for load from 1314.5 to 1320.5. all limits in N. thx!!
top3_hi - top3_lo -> -2.1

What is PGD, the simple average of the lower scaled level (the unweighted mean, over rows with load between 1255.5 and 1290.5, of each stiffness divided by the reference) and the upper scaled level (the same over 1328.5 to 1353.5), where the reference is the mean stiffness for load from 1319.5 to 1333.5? 1.01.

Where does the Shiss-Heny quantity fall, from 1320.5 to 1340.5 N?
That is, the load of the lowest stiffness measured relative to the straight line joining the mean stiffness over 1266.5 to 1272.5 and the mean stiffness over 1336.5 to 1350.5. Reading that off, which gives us 1323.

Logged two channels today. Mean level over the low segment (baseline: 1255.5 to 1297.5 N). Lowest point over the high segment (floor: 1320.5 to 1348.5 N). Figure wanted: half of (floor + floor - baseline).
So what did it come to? 12.1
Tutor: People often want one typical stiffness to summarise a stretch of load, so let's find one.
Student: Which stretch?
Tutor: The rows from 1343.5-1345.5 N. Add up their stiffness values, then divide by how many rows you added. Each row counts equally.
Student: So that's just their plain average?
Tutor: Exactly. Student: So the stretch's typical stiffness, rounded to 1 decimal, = 27.9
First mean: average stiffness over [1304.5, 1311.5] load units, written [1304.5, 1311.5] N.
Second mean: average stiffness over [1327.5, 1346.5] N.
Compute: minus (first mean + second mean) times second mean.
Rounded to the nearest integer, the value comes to -1406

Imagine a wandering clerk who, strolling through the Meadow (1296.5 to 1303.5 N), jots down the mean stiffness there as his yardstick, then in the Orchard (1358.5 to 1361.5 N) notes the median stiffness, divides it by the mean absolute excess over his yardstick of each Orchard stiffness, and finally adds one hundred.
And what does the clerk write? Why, 121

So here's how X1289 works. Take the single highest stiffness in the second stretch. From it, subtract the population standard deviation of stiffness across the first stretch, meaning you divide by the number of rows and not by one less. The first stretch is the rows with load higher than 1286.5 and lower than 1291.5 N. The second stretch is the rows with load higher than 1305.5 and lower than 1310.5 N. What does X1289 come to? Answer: 25.3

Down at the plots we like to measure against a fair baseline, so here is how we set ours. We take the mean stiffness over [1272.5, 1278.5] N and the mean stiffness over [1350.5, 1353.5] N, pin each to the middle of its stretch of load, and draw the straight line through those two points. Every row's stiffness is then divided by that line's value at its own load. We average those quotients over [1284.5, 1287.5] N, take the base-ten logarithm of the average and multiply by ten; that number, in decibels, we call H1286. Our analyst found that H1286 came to -0.11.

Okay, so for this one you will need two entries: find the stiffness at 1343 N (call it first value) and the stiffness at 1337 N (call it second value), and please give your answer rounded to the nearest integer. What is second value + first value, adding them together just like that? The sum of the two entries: 55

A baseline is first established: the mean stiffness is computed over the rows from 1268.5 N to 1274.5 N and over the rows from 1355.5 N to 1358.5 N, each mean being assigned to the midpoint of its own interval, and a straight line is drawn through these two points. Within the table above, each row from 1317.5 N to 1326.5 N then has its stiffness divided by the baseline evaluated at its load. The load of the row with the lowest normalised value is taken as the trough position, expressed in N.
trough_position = 1319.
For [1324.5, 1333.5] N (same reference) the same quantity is 1327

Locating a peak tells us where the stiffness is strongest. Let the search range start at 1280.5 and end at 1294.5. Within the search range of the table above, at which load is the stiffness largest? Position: 1294 N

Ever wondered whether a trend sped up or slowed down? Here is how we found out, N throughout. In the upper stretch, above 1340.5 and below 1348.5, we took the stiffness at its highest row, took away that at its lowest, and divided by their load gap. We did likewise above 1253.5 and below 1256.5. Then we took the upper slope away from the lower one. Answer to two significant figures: -0.54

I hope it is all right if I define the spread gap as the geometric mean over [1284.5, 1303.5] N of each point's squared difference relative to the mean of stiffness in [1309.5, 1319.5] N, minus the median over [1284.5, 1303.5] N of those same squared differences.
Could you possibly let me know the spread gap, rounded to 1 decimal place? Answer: -1.7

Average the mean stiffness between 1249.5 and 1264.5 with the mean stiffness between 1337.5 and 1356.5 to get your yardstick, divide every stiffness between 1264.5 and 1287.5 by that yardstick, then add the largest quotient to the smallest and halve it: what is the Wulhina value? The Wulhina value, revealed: 0.94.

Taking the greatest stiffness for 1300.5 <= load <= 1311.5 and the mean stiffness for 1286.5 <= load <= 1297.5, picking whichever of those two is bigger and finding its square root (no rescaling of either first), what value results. 5.21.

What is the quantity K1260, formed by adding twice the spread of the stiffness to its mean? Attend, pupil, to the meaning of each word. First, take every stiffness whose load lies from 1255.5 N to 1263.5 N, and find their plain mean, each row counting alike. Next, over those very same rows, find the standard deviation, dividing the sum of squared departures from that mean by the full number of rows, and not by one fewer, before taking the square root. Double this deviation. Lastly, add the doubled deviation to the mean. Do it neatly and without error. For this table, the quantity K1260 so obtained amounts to 22.7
